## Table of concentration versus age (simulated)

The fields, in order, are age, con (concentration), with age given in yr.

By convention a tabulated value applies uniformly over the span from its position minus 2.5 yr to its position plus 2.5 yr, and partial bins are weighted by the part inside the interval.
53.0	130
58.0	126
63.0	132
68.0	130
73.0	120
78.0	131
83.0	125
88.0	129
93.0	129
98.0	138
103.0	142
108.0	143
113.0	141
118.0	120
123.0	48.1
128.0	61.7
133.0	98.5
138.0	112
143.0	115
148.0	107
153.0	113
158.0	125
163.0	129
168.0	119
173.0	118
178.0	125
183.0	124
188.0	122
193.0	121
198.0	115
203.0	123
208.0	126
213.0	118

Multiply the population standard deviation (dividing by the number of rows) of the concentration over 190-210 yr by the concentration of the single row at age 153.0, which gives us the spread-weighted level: 455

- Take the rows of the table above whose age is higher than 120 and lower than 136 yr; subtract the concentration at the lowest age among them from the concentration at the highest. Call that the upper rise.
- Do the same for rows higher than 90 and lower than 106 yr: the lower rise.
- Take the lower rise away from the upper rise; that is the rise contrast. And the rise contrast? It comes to 37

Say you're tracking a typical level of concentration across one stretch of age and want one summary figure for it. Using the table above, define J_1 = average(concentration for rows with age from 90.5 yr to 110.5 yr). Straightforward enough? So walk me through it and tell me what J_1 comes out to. 138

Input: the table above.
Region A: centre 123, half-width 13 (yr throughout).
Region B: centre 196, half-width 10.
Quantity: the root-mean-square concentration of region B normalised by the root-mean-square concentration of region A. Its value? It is 1.20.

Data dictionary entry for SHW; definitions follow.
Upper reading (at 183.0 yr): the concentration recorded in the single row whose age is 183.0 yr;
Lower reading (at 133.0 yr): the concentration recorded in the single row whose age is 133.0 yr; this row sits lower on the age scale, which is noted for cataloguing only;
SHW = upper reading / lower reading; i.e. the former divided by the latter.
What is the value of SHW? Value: 1.26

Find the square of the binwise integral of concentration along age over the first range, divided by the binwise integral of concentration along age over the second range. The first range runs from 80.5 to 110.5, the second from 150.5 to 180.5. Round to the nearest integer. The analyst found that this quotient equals 4456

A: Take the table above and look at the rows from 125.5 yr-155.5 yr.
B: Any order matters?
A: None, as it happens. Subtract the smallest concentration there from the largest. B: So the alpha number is 53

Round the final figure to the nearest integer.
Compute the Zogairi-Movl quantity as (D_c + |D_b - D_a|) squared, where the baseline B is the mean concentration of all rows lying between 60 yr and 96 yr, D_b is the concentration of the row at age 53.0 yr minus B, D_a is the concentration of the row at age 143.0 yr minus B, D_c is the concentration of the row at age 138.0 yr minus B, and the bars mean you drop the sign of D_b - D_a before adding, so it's 1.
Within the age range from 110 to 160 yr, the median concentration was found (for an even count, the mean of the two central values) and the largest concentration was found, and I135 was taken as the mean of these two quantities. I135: 127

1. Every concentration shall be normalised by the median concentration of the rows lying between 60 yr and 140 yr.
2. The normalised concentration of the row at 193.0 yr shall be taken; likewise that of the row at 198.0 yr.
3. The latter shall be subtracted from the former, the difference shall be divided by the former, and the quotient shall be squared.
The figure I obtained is 0.0025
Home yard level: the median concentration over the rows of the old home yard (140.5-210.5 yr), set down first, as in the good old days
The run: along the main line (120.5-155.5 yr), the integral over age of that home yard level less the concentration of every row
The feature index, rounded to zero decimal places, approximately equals 976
